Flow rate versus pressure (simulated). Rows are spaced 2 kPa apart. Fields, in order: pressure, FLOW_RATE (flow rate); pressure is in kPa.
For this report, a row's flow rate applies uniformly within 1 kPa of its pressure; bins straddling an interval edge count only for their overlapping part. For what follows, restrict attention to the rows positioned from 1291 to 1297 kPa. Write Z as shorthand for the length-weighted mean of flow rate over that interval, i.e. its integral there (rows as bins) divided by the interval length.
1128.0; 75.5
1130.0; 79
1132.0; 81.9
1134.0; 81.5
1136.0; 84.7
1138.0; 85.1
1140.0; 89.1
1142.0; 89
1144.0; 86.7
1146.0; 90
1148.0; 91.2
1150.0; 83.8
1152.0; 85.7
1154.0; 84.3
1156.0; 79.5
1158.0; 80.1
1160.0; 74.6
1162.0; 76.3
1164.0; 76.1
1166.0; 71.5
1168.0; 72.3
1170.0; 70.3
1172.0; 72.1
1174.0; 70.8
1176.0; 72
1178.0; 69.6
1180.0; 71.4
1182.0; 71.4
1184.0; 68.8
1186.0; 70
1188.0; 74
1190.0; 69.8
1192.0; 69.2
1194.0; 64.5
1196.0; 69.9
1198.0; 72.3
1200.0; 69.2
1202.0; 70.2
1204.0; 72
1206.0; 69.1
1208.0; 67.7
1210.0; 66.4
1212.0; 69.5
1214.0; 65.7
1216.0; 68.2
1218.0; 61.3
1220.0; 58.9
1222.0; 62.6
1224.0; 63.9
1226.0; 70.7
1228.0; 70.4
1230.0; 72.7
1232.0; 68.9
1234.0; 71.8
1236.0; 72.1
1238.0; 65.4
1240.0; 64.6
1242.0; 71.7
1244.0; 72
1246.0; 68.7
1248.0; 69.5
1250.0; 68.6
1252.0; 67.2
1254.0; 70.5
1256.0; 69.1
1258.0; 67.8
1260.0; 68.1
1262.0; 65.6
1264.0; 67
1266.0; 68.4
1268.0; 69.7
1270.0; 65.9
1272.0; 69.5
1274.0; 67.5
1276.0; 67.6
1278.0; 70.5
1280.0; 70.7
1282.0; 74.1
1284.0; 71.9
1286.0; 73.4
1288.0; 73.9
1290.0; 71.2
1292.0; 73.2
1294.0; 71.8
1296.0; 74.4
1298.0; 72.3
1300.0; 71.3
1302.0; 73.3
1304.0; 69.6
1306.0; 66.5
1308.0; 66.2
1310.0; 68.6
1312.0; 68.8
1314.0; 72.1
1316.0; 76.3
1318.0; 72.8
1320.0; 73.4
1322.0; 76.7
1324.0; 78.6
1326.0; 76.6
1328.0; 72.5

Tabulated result 73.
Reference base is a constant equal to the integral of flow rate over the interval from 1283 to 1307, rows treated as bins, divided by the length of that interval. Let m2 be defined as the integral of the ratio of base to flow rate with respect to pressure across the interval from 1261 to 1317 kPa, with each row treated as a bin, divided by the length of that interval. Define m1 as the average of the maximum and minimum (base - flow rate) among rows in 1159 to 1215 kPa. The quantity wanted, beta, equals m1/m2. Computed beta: 1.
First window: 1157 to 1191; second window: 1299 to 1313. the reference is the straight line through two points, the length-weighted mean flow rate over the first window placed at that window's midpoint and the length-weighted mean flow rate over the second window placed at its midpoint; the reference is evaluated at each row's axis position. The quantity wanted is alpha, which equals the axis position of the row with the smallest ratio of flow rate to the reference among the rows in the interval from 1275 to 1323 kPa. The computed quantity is 1308.0 kPa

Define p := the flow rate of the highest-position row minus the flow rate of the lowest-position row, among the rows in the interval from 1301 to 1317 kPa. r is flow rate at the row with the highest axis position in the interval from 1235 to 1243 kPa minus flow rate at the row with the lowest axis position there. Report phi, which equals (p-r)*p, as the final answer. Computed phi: 10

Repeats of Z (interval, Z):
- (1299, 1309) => 69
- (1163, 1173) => 72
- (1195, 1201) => 70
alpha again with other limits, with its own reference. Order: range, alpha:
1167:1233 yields 1220.0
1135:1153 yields 1150.0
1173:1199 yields 1194.0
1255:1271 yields 1262.0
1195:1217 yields 1214.0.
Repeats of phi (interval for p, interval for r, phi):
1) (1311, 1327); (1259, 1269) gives 48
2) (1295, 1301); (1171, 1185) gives -1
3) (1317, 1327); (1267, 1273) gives 15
